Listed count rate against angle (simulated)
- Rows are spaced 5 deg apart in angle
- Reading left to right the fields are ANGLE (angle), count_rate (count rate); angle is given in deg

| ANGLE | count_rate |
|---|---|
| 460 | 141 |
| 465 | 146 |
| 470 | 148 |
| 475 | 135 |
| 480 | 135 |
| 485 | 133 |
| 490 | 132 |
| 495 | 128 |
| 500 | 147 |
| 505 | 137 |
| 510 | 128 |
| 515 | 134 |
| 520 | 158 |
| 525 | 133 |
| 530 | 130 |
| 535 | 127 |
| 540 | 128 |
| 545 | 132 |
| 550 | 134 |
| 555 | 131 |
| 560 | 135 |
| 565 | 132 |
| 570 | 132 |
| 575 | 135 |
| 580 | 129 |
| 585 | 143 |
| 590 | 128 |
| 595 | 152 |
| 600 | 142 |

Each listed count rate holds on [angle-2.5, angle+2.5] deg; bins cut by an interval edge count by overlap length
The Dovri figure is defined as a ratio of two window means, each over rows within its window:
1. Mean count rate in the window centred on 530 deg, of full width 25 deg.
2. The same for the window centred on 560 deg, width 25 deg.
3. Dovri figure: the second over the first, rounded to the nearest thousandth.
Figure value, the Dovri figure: 0.982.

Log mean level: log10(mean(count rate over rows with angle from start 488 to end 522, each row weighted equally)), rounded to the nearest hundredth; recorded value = 2.14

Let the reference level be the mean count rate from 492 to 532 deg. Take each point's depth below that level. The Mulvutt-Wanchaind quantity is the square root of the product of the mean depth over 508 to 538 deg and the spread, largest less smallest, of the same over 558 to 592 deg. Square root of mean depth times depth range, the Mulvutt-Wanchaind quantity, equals 5.3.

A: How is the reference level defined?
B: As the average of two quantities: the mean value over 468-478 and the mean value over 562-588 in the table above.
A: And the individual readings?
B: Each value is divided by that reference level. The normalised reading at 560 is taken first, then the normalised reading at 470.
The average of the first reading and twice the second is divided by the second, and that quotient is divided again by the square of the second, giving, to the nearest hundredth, 1.26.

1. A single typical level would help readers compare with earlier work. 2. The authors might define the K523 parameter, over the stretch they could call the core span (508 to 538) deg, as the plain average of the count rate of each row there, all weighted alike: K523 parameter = 135.0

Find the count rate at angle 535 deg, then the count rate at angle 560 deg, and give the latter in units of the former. 1.06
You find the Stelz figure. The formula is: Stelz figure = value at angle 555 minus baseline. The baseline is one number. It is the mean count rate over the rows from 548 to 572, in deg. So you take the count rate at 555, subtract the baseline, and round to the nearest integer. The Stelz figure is -2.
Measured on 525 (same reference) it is 0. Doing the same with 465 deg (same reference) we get 13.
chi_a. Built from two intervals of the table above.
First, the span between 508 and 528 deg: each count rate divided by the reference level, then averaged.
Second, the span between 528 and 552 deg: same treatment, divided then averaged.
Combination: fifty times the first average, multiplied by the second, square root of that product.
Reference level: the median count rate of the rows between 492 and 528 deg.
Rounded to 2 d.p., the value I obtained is 7.08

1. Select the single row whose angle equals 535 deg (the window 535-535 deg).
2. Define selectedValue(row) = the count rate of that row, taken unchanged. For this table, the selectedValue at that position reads 127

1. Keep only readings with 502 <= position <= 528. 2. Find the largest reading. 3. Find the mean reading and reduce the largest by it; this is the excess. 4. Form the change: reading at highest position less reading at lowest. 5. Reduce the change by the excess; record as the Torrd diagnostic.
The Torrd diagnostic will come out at -24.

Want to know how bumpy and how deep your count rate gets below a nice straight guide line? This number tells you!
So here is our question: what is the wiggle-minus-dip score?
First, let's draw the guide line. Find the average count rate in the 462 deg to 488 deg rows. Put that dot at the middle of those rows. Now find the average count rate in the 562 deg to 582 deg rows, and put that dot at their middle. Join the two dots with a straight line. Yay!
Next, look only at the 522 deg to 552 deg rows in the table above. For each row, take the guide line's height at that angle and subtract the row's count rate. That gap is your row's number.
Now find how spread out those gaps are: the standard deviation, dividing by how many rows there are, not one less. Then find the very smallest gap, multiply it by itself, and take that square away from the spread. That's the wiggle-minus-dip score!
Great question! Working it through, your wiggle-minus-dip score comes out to 3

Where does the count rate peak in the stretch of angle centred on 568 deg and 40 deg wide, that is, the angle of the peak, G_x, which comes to 585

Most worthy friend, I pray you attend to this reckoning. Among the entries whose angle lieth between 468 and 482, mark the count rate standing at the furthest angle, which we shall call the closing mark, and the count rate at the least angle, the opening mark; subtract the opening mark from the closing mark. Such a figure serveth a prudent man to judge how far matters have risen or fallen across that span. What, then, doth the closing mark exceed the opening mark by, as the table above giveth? -13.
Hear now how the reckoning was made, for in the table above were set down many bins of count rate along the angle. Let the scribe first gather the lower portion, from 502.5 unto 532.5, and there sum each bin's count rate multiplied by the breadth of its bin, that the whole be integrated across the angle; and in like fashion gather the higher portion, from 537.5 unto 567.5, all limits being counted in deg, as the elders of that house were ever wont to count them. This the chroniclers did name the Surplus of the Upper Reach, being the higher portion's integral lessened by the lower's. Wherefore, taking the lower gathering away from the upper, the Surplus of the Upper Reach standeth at -140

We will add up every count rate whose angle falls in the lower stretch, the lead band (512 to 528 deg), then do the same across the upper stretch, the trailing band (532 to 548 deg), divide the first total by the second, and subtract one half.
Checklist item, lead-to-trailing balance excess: 0.598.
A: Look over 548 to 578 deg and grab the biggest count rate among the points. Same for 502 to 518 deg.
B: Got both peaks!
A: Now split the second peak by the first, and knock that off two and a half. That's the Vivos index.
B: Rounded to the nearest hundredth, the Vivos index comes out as 1.49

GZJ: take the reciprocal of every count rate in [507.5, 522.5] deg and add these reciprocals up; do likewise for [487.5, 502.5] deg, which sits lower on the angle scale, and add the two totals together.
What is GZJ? 0.0438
